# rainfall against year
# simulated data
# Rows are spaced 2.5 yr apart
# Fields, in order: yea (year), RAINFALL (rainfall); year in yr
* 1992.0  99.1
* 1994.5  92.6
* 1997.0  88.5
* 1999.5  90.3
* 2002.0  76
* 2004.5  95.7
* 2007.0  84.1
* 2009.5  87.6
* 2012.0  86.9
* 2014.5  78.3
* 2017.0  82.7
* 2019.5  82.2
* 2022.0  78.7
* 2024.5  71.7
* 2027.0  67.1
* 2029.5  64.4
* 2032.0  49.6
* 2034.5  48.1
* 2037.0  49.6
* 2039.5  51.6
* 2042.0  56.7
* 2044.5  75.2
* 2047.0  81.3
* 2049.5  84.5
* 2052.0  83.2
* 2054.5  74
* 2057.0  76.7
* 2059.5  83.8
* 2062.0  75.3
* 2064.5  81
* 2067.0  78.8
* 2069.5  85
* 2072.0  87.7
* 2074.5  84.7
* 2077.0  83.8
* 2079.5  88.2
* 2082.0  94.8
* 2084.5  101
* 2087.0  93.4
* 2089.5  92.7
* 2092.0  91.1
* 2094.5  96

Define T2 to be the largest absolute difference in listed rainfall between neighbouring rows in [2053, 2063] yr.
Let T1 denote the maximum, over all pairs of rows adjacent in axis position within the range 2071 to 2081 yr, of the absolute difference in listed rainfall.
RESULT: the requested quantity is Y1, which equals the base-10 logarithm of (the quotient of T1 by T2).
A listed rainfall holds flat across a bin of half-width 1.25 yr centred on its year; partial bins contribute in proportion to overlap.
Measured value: -0.3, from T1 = 4.4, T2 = 8.5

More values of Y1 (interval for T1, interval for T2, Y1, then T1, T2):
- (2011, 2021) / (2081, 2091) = 0.1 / 8.6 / 7.6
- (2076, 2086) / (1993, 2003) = -0.3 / 6.6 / 14.3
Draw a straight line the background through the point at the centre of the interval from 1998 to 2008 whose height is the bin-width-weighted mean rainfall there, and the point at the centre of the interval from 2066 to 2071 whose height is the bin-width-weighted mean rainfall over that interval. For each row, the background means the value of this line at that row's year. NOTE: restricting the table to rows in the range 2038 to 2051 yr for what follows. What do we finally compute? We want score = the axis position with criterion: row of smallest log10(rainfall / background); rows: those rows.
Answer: 2039.5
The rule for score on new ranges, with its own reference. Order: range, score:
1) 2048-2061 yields 2054.5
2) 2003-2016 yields 2014.5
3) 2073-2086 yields 2077.0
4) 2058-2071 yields 2062.0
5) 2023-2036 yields 2034.5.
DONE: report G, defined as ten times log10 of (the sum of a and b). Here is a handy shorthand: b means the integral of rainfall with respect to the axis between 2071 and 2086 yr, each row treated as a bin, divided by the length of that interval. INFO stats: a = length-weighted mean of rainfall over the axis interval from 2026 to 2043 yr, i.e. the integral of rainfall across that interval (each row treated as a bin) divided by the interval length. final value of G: 21.6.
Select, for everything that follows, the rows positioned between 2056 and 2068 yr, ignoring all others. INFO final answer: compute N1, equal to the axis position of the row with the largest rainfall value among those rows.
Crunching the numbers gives 2059.5 yr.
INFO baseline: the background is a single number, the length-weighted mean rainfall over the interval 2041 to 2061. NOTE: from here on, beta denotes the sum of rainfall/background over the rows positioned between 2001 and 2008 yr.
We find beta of 3.3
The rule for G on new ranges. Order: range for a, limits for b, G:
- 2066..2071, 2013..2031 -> 22.0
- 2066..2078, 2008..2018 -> 22.3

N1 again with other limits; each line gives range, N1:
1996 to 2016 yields 2004.5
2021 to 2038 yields 2022.0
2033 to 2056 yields 2049.5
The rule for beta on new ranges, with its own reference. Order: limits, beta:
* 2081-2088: 3.7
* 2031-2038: 1.9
